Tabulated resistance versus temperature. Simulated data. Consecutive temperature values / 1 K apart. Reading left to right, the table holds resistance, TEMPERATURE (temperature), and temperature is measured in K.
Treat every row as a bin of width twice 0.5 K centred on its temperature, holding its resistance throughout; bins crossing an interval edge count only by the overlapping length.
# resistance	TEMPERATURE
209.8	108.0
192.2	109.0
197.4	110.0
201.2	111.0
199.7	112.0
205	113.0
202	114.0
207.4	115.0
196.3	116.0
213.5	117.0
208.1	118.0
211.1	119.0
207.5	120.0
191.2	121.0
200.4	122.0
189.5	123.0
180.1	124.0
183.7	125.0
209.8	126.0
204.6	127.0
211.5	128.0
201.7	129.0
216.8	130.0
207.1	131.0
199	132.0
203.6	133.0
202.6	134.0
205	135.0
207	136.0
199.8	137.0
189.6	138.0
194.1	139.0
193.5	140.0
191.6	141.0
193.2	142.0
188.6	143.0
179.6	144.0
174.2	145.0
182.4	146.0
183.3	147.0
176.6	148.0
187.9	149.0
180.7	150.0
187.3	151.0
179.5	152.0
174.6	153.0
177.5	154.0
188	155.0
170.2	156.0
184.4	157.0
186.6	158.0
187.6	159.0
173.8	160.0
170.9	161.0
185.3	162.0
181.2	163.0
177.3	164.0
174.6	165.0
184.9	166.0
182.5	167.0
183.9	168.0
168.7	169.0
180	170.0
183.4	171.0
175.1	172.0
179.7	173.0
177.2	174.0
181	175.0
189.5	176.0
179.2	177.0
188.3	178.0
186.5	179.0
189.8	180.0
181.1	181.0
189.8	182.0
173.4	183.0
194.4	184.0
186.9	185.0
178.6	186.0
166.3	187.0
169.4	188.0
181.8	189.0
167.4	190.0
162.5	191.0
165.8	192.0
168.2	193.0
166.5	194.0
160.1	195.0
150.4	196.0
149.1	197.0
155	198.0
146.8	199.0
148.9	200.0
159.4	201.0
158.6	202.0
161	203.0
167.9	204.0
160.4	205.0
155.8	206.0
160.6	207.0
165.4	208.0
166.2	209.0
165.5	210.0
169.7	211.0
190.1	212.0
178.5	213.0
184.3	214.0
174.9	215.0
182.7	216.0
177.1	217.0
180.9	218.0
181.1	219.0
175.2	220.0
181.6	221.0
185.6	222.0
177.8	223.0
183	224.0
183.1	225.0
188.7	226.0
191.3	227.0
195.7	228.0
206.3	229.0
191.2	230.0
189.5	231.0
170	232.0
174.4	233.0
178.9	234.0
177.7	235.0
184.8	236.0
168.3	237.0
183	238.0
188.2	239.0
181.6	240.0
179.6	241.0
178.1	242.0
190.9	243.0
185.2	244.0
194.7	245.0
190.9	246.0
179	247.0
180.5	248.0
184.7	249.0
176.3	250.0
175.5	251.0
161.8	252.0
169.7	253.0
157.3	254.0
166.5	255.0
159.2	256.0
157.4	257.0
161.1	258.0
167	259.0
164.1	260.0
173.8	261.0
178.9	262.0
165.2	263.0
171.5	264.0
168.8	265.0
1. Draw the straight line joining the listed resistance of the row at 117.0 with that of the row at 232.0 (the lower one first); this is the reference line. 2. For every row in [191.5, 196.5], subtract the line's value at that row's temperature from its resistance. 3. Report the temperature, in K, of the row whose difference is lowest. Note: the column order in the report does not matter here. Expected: 196.0 K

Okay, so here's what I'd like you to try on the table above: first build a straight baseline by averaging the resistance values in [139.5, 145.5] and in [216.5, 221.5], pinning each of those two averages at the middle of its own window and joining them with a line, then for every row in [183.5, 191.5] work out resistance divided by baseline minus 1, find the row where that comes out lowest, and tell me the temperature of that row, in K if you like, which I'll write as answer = 191.0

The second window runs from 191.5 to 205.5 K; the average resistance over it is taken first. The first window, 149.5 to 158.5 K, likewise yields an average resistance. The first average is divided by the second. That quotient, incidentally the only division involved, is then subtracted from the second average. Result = 157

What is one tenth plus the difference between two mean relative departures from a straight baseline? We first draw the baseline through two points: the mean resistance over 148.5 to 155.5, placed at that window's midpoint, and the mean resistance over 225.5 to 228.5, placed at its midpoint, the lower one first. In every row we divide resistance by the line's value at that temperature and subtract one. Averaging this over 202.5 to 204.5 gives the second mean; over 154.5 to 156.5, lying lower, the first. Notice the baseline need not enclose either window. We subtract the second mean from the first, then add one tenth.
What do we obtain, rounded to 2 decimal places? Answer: 0.21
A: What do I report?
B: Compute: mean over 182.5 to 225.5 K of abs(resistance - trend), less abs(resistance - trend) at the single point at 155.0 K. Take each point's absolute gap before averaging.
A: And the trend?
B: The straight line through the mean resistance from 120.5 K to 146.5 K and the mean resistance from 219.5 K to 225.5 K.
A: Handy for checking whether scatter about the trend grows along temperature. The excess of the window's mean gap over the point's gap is 11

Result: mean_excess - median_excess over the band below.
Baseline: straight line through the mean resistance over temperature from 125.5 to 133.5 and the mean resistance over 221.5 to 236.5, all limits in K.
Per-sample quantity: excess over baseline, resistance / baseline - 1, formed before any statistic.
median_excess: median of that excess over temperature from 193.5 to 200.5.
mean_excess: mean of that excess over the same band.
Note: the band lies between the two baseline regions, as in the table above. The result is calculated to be 0.019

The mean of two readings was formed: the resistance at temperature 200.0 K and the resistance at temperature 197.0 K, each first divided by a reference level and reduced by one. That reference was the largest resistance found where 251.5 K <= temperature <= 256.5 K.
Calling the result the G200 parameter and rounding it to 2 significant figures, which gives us -0.12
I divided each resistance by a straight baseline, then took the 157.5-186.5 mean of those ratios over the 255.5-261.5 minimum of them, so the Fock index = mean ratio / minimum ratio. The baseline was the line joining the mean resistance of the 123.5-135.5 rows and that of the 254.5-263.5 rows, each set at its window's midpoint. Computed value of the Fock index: 1.01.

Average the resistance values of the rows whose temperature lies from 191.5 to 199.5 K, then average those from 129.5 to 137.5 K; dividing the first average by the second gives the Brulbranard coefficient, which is 0.77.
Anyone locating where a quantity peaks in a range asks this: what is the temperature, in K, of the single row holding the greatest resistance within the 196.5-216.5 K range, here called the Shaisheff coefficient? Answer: 212.0 K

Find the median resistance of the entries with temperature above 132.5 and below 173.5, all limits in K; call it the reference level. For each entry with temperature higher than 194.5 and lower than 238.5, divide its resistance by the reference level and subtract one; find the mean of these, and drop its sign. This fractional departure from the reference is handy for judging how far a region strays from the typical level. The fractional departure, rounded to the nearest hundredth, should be 0.05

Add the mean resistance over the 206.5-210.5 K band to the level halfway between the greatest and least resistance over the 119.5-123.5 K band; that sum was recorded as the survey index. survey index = 363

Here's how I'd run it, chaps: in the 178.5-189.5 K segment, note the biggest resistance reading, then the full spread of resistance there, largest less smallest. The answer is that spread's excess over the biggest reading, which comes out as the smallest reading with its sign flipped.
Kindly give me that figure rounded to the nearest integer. -166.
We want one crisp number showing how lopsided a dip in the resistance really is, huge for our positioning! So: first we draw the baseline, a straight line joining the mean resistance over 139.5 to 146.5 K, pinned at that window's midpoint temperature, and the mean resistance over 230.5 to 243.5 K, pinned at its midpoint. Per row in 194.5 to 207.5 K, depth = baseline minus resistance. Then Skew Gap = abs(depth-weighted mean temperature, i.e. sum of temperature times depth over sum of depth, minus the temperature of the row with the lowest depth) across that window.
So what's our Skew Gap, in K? 3.5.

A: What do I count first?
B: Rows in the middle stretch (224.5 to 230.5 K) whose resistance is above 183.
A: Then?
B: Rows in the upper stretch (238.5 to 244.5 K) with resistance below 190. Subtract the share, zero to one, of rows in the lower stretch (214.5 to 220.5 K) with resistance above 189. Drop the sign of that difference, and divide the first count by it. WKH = 1.2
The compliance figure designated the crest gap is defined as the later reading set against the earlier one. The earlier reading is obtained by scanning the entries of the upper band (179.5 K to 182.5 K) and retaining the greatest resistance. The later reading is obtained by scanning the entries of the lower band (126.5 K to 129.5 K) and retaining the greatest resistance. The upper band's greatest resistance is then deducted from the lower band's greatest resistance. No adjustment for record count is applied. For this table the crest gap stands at 22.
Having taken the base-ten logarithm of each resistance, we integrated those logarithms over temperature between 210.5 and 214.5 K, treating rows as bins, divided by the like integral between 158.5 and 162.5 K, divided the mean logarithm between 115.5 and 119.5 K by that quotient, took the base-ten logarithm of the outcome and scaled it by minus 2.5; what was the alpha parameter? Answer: -0.911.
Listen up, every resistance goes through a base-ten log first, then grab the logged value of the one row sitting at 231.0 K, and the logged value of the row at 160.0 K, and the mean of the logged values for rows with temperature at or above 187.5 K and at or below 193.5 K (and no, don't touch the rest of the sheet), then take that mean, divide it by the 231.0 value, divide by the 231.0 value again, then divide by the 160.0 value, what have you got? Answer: 0.192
